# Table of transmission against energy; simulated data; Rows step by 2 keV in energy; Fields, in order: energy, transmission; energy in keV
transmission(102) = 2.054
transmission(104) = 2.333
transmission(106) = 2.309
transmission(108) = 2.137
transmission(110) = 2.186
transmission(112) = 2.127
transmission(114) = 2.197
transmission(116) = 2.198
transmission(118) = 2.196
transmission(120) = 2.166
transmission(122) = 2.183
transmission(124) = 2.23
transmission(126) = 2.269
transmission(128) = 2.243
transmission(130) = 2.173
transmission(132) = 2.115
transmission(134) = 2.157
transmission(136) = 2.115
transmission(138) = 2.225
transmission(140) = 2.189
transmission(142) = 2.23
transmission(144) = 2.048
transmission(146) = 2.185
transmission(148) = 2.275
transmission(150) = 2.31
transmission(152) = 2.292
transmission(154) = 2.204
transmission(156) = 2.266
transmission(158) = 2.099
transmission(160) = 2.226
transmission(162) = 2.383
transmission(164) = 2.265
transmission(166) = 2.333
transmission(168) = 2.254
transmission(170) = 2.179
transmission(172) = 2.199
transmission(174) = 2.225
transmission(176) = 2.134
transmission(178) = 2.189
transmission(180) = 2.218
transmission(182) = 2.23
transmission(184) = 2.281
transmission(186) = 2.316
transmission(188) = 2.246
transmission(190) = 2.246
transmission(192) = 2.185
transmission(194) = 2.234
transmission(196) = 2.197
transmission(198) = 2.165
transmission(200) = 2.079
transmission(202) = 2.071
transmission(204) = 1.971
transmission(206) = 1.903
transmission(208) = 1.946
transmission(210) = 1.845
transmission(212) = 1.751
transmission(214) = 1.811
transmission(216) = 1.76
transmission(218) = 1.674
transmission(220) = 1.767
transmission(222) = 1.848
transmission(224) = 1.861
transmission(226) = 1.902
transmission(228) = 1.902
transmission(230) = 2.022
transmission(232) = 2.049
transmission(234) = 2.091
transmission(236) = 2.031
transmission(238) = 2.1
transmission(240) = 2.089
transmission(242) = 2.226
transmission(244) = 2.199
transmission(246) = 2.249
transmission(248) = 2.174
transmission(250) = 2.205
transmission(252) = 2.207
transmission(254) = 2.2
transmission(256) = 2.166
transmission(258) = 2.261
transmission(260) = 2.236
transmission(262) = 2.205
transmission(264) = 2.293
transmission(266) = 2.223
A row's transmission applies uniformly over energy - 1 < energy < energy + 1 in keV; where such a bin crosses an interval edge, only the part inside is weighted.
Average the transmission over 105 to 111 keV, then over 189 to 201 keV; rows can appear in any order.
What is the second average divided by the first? 0.99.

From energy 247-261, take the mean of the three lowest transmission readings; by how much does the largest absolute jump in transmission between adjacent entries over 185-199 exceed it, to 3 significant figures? -2.11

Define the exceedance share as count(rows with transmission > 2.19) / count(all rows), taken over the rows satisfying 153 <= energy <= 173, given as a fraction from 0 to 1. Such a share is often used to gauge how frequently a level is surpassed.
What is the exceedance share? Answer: 0.80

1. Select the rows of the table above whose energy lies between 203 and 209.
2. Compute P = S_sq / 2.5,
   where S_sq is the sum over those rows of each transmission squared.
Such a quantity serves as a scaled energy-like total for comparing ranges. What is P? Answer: 4.52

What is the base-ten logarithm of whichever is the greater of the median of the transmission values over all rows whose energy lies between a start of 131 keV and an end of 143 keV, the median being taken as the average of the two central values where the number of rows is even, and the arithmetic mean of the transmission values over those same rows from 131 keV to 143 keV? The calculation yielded 0.337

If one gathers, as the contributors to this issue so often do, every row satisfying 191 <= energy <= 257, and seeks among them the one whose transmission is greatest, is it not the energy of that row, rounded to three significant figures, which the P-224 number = 246 keV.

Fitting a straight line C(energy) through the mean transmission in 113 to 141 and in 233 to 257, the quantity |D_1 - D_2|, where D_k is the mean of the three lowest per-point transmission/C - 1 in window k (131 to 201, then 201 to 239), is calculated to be 0.15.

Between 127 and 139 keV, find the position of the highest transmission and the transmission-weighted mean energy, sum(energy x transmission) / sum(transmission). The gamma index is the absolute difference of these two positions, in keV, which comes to 5.0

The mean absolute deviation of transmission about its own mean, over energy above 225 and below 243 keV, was 0.07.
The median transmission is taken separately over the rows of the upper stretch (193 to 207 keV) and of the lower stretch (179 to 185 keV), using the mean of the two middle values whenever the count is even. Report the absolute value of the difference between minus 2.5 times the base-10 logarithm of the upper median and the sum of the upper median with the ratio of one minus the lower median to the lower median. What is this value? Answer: 2.32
